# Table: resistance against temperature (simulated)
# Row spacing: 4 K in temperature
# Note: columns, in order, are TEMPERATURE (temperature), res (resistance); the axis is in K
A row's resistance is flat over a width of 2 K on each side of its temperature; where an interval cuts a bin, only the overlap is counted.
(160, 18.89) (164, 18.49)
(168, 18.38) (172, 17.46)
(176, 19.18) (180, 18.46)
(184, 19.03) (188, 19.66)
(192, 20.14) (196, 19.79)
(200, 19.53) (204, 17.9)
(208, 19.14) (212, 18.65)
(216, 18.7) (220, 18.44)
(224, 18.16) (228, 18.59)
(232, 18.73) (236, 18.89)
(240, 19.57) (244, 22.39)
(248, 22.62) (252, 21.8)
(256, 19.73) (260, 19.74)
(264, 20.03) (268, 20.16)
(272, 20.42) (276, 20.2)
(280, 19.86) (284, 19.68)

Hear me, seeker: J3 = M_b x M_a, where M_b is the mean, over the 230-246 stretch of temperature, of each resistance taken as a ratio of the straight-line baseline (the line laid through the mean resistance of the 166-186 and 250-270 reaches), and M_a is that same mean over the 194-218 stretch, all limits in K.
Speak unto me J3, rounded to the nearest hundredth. 0.99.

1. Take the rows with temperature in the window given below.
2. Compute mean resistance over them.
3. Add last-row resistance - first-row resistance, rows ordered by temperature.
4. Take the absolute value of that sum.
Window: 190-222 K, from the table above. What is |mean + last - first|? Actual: 17.3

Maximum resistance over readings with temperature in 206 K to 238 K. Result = 19.14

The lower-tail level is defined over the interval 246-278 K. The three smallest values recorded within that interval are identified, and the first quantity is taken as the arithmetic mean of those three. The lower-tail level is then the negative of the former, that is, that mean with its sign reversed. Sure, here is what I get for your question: -19.8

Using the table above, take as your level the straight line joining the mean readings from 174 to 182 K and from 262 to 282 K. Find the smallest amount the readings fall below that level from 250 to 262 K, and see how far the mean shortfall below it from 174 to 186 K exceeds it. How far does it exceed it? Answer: 1.9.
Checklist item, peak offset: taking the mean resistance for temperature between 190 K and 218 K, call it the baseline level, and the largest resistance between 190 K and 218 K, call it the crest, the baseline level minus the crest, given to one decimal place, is -1.0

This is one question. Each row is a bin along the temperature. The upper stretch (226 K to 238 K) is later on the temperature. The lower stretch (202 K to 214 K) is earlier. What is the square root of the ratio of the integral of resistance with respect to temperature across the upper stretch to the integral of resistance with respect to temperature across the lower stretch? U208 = 1.00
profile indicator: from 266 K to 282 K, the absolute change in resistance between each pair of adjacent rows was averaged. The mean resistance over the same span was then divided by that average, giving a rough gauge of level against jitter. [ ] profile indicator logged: 74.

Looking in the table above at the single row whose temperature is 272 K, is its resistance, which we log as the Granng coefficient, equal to 20.42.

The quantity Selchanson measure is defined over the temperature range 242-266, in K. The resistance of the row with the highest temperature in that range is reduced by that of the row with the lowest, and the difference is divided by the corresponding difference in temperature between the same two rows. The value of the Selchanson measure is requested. -0.12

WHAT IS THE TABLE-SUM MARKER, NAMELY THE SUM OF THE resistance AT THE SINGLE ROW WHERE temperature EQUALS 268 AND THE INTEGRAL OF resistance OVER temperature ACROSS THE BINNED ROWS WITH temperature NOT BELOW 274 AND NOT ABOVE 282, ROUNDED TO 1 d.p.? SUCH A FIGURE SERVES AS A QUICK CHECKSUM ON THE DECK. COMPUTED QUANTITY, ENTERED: 180.4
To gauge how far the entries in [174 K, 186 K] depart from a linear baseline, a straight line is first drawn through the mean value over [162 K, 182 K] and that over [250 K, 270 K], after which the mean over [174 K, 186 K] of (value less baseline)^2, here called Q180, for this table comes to 0.2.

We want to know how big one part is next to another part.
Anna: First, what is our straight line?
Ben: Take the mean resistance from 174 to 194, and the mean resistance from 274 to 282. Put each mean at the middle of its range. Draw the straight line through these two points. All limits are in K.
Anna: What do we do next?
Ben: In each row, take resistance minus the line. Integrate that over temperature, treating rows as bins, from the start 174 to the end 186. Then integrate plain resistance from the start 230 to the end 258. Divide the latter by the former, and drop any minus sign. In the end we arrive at 129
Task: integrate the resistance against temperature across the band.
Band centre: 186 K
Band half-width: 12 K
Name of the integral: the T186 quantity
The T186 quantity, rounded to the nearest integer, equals 465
